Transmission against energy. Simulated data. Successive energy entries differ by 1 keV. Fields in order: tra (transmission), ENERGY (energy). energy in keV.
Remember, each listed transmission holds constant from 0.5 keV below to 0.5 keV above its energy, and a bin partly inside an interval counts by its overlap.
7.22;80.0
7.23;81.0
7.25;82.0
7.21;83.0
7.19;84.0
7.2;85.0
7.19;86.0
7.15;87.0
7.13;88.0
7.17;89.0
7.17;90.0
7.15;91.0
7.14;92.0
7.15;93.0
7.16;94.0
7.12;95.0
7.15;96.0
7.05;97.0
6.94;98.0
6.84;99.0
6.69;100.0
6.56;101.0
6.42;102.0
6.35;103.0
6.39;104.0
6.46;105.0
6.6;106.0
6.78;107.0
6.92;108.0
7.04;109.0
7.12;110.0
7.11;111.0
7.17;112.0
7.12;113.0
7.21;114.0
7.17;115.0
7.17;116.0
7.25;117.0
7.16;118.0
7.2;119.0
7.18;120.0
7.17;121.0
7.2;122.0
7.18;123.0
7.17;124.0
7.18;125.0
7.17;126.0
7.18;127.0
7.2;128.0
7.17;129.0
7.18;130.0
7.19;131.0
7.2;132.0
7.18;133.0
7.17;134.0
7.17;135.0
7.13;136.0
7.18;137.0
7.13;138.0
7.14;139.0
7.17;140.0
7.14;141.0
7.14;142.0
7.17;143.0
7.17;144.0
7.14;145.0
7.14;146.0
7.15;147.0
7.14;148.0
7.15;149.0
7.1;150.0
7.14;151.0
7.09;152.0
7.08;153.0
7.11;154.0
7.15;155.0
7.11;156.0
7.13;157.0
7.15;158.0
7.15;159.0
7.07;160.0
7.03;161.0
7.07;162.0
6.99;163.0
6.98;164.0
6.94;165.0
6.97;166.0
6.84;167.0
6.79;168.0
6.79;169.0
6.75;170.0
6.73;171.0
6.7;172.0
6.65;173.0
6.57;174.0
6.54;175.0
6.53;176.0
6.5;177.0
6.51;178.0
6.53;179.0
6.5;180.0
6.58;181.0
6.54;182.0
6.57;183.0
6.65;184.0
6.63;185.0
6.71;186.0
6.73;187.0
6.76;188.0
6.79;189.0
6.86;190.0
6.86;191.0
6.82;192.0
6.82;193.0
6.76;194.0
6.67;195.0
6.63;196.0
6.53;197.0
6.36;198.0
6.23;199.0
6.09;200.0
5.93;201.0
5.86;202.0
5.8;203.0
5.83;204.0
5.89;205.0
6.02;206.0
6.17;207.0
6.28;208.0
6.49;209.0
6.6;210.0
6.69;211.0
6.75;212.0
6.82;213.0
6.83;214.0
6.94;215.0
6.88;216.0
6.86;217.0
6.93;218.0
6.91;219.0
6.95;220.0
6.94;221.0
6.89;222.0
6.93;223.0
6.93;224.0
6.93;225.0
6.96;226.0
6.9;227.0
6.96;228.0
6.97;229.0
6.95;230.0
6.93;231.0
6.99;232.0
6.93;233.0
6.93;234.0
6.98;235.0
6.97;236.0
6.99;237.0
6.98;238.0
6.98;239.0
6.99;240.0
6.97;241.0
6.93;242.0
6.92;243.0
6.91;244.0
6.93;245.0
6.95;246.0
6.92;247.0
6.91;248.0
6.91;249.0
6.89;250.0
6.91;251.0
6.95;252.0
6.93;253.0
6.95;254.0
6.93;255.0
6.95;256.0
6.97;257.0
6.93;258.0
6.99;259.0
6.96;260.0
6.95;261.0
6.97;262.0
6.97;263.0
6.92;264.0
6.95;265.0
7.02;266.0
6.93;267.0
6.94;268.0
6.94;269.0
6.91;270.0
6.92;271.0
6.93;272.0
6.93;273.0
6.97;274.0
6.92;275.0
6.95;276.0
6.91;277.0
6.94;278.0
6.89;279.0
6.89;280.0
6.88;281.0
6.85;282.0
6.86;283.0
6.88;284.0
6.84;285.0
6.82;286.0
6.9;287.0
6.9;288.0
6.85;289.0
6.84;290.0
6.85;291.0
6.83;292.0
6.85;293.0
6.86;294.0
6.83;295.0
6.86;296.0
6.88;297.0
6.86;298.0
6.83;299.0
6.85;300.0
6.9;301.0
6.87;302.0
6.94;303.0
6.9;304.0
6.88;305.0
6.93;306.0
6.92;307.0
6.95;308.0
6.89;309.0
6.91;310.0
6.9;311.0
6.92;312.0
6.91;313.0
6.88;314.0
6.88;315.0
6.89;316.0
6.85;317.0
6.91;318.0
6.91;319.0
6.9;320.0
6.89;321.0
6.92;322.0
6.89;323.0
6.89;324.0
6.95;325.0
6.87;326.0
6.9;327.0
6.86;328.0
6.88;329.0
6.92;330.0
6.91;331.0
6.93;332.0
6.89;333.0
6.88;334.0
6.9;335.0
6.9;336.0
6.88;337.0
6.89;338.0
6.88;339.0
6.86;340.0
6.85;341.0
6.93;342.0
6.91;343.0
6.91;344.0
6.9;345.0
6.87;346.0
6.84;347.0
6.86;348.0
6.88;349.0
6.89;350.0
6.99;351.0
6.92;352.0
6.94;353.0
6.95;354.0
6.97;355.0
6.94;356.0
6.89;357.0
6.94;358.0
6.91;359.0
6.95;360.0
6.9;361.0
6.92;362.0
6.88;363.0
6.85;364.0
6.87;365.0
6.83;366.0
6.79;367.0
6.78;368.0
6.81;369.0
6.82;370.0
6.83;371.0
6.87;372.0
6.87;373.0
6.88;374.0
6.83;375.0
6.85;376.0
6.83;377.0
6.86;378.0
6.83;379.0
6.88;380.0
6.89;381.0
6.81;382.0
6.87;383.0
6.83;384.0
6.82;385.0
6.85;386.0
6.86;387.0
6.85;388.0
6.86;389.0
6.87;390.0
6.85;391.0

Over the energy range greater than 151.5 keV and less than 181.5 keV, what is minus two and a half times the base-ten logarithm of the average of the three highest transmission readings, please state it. -2.14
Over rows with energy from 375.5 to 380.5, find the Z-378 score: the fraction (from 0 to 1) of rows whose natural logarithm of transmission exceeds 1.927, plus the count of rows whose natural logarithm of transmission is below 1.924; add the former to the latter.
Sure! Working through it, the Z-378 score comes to 2.20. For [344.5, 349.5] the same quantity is 1.60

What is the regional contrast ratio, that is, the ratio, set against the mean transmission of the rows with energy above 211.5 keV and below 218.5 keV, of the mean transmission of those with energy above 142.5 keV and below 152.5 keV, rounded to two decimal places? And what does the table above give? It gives 1.04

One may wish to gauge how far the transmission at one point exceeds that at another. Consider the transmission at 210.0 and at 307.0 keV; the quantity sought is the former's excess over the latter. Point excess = -0.3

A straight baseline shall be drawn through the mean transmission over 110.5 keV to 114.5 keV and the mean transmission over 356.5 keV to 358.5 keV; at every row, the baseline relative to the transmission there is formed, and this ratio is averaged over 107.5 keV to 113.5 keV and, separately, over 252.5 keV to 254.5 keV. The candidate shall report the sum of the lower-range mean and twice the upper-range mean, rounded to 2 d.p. 3.03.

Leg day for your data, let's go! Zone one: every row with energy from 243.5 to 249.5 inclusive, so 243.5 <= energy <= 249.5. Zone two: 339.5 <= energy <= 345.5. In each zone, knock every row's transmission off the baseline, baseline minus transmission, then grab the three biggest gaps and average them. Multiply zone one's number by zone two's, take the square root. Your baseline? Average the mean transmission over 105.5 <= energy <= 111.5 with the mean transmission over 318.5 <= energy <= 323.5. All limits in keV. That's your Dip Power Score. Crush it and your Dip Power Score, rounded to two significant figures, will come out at 0.015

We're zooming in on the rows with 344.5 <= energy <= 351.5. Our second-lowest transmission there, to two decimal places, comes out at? 6.86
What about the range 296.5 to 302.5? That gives 6.85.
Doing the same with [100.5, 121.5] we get 6.39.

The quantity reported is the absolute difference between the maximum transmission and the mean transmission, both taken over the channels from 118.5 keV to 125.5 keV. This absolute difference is 0.017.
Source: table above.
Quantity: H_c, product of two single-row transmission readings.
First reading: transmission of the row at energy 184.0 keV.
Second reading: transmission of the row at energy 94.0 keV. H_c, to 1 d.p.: 47.6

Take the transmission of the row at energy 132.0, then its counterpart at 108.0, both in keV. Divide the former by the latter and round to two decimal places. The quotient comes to 1.04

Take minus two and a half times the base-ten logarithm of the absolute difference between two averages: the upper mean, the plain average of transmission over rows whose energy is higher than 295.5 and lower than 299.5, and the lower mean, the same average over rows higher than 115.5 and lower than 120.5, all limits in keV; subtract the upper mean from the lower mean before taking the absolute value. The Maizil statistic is 1.2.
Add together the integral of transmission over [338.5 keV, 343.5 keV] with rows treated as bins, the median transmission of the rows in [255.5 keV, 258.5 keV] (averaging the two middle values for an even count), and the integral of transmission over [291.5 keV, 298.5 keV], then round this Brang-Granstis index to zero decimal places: 89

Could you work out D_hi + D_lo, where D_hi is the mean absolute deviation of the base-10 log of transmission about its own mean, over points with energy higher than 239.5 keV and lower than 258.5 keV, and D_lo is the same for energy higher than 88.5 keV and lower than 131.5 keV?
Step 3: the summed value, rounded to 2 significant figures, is 0.014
